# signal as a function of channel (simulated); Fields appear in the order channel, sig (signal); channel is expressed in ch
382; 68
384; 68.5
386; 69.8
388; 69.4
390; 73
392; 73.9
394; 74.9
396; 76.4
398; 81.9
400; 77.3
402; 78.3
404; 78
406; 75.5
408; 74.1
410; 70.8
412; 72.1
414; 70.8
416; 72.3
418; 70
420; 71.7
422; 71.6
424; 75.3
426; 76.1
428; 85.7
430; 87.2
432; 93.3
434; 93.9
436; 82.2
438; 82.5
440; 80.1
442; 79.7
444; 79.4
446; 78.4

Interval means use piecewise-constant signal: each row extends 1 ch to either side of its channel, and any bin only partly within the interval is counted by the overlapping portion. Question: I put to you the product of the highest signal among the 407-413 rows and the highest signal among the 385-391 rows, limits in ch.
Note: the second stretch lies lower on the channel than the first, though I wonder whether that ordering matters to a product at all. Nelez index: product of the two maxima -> 5409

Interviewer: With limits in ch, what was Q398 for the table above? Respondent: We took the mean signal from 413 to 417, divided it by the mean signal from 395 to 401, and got 0.91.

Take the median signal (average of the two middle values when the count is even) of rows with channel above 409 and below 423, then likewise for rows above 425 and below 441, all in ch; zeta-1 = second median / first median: 1.17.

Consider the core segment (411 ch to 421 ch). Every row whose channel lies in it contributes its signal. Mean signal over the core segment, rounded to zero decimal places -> 71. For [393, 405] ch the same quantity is 78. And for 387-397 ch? 74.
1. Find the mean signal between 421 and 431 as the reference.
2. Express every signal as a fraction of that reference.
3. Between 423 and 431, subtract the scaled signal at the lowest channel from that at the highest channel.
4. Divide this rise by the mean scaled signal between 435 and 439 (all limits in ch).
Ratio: 0.14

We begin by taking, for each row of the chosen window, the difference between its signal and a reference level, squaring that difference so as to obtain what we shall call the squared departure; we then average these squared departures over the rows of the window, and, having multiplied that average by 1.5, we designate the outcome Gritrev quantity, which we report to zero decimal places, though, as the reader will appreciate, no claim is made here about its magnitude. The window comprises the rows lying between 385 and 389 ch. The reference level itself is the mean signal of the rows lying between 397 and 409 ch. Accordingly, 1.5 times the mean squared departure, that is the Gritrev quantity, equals 94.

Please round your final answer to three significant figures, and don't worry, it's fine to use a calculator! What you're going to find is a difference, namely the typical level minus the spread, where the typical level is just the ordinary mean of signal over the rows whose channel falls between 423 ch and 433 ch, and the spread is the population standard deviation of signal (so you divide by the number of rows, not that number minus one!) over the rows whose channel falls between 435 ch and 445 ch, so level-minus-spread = 82.2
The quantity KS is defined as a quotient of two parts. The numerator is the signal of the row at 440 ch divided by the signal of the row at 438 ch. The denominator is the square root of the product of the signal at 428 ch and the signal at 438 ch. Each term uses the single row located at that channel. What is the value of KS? 0.0115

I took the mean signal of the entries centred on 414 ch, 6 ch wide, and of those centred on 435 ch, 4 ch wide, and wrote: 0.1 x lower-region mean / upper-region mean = 0.081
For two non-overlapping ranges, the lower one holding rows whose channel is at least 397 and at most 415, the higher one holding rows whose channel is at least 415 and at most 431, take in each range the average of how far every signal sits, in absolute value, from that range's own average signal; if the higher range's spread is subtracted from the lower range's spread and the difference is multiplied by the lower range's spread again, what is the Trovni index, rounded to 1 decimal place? -6.2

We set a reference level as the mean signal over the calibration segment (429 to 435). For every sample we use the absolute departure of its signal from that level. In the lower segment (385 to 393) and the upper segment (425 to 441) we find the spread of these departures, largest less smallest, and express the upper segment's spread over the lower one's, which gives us 3.0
